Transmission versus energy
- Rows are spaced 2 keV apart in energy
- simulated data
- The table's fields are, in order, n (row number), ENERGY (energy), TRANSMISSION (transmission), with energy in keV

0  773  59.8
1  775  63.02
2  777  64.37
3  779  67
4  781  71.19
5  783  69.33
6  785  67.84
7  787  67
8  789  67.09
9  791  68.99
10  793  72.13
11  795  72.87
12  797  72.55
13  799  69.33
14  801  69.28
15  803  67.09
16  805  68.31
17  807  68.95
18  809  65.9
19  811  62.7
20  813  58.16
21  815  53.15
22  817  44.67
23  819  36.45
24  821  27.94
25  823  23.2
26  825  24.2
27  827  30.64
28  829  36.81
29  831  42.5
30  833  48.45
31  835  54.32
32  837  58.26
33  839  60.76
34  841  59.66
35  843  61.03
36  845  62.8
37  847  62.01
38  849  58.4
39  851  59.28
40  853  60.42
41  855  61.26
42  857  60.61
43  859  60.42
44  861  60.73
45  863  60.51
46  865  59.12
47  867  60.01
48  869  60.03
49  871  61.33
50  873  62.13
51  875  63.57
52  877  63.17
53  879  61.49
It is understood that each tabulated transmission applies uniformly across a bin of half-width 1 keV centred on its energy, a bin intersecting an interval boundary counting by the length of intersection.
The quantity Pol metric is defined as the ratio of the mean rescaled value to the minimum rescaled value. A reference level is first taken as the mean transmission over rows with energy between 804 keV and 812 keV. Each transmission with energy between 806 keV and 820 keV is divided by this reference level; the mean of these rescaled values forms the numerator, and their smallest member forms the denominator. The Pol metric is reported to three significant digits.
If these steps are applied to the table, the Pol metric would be 1.53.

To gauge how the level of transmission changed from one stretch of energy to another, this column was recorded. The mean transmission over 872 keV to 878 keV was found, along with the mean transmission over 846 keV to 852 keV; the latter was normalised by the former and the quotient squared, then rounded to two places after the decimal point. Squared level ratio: 0.91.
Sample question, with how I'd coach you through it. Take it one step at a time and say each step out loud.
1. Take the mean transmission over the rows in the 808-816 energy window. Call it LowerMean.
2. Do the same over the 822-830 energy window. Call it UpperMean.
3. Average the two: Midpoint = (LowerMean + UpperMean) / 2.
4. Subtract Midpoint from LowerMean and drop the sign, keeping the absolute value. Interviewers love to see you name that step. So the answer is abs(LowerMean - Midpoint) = 16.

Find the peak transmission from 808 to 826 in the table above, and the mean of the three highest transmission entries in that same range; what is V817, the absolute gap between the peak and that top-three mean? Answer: 3.6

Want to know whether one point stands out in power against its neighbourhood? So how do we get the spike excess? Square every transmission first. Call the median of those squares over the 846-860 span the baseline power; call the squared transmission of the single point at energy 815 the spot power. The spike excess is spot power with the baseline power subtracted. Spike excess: -826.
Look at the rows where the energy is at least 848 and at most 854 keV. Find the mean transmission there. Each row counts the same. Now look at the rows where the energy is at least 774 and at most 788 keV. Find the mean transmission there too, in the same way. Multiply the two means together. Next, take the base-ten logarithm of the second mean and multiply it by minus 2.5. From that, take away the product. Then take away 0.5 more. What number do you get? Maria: -3989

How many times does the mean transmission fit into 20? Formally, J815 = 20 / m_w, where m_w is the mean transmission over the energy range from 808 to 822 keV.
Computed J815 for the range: 0.401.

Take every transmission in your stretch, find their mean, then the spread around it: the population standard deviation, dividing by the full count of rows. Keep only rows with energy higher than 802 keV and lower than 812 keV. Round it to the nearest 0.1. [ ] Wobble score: 2.2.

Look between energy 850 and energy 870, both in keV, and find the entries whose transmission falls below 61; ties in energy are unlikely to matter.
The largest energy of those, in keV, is 869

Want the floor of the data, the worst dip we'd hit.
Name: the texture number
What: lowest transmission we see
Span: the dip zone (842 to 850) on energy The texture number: 58.4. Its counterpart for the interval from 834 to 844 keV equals 54.32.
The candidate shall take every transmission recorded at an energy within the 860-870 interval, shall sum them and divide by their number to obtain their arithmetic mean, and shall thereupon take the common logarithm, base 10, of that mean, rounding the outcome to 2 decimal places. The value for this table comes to 1.78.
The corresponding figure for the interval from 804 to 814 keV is 1.81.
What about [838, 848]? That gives 1.79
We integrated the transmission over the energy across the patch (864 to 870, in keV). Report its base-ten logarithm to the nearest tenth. 2.6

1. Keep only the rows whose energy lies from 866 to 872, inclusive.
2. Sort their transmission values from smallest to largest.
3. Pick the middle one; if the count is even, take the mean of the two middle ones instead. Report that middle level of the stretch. 60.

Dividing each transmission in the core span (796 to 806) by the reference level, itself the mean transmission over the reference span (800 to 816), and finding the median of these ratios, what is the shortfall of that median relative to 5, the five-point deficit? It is 3.92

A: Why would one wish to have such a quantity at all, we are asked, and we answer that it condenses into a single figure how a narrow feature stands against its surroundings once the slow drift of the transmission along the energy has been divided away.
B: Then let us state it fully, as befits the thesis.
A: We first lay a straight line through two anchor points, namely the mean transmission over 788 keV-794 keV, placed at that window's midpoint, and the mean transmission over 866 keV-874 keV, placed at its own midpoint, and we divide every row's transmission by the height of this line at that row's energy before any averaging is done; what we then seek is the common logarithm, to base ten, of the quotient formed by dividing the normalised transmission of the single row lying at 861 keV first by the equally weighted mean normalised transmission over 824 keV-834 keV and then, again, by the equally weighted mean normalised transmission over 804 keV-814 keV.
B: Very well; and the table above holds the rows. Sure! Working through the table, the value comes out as 0.26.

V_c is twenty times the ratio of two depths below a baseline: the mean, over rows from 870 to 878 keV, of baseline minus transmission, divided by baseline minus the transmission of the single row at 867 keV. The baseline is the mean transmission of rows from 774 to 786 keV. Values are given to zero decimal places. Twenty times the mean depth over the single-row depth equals 13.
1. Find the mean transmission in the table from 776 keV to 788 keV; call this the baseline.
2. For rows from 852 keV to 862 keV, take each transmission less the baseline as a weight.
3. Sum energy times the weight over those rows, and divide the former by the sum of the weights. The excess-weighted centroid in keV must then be 857.0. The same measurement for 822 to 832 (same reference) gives 826.4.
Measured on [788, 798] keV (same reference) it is 795.0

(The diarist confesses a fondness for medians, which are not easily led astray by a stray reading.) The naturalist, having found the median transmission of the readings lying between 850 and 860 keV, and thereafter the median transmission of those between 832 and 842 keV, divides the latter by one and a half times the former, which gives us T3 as 0.64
